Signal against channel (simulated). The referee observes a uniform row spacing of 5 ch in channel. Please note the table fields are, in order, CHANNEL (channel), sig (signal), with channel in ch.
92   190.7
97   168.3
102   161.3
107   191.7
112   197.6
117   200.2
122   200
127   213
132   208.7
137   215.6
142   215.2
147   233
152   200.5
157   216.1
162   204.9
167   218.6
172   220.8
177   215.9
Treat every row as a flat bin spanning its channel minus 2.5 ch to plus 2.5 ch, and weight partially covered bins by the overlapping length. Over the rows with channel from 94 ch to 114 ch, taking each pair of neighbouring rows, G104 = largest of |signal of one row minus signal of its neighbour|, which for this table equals 30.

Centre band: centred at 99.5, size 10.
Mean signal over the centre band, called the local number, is 165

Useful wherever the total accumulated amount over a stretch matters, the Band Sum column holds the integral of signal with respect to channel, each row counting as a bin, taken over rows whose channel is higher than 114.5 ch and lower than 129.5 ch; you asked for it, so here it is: 3066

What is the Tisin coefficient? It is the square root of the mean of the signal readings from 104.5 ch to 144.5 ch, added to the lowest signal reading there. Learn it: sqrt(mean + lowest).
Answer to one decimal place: 19.9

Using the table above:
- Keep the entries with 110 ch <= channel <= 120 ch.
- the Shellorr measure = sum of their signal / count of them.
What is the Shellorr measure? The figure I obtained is 199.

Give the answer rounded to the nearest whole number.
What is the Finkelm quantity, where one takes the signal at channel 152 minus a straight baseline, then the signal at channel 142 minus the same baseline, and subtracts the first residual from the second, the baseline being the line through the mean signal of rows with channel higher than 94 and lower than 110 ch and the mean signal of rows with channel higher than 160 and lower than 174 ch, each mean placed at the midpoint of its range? 21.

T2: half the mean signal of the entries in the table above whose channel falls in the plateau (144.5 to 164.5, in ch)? 107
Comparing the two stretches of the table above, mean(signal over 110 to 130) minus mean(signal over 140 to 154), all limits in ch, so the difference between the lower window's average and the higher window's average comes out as -14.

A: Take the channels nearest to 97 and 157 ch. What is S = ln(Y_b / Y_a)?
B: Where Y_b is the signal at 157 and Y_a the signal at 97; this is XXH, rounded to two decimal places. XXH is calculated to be 0.25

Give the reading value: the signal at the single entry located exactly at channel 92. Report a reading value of 190.7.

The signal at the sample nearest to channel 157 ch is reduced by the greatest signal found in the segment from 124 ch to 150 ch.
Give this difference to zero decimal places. -17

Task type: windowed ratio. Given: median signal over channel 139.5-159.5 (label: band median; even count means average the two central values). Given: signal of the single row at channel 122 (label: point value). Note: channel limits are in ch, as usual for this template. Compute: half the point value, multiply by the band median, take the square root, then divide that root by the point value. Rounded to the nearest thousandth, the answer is 0.734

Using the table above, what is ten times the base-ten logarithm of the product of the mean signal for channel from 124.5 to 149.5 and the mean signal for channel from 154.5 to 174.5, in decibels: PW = 46.7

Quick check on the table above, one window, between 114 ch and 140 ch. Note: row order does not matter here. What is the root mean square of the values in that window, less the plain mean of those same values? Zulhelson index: 0.1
